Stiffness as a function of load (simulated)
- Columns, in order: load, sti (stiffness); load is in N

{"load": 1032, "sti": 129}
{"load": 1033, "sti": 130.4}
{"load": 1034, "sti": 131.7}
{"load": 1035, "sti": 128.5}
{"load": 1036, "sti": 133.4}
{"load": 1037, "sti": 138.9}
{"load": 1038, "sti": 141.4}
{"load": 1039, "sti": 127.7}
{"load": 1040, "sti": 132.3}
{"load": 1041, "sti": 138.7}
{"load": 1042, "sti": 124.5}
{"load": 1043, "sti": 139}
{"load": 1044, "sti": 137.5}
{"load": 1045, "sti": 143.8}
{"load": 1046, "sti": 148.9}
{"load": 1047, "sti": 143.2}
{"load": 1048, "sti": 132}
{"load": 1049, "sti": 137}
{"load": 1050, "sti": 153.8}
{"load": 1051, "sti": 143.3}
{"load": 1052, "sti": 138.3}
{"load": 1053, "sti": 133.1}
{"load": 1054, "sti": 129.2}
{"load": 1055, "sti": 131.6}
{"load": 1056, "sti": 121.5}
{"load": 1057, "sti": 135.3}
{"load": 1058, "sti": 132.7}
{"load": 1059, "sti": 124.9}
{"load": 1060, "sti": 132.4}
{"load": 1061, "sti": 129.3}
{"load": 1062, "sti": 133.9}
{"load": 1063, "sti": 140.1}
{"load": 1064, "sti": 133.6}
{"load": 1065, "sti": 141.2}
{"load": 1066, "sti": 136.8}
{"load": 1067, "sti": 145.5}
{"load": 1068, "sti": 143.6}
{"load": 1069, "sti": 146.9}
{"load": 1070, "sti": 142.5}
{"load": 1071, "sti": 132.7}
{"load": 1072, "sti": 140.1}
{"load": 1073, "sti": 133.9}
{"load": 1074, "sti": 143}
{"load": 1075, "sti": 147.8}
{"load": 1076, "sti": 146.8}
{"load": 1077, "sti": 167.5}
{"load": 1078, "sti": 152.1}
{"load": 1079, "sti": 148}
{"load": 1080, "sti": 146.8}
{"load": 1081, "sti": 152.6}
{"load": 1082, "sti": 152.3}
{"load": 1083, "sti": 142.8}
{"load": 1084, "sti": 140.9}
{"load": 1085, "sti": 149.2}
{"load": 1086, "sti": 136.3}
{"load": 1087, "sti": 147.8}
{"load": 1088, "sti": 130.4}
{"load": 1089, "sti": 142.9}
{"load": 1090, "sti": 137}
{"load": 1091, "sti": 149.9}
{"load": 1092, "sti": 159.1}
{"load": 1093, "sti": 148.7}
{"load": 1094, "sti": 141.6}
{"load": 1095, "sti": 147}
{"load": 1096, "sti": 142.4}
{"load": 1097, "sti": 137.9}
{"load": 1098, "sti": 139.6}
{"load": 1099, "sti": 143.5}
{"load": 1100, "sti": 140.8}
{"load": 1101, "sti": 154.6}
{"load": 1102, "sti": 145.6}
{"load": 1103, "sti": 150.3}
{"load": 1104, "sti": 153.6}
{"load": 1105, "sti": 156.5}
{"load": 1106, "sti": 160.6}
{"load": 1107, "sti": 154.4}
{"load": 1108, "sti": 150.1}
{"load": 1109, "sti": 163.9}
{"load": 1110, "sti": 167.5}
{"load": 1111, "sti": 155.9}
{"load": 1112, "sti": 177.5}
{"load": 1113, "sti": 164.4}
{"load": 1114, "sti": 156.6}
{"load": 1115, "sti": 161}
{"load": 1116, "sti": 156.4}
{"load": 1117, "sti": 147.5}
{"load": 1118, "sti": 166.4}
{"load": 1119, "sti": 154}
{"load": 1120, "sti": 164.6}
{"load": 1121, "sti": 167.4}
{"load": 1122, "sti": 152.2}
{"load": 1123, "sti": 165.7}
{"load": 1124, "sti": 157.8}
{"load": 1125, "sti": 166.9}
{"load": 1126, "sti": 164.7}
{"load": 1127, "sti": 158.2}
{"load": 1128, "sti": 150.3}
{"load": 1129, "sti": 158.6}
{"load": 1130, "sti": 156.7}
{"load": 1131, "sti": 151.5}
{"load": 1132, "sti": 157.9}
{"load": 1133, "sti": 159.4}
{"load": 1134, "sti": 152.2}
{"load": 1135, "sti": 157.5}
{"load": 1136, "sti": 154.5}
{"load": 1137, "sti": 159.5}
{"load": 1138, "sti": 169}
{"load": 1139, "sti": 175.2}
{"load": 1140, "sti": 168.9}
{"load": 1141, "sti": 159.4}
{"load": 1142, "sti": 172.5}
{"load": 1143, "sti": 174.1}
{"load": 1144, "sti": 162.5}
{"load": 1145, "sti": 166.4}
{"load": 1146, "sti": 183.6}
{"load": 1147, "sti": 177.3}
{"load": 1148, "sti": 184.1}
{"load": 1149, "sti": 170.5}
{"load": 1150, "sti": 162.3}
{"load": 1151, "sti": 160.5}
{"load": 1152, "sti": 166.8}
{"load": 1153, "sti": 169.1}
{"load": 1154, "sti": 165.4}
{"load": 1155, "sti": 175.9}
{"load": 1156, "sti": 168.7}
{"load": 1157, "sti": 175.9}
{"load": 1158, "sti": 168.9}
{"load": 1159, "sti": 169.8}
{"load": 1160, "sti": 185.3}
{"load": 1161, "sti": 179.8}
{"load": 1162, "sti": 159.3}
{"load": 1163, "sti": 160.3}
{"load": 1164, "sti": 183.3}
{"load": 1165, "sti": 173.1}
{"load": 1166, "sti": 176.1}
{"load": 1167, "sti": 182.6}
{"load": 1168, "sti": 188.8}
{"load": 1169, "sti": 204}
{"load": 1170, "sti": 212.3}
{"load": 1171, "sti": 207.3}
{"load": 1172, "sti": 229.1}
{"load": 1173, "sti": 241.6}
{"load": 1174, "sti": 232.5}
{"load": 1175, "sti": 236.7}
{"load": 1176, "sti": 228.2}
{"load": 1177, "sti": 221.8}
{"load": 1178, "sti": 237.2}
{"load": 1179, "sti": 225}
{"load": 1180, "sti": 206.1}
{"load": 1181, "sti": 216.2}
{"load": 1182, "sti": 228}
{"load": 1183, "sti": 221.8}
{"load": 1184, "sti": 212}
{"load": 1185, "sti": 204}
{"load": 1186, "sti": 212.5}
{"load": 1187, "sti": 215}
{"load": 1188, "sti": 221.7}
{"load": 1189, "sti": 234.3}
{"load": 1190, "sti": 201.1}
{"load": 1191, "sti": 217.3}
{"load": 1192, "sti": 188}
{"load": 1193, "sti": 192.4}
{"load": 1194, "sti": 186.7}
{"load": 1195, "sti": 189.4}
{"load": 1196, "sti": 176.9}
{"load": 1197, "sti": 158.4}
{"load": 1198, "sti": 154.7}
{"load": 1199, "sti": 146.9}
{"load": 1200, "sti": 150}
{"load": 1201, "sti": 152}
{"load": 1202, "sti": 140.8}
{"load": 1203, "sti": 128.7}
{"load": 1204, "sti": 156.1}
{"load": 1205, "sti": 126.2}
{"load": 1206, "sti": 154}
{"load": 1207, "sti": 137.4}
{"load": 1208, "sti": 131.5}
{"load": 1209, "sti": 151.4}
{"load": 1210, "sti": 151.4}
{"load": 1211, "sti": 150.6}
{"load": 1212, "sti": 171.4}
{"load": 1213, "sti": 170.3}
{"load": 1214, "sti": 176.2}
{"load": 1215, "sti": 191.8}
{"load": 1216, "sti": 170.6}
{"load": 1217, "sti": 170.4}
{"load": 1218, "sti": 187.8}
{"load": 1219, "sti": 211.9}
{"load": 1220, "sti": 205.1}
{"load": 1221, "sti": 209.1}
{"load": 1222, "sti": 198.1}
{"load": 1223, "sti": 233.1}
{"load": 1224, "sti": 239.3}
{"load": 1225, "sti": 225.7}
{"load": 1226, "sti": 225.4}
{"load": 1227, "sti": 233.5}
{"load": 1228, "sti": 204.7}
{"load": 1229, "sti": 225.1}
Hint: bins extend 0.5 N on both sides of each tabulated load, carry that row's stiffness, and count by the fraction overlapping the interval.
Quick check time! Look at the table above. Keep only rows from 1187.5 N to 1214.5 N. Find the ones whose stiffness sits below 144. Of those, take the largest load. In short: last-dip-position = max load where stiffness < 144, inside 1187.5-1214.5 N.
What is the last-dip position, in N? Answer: 1208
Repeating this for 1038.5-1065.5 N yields 1065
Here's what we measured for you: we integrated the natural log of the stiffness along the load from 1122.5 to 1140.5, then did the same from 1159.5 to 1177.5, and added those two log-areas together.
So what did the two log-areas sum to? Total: 187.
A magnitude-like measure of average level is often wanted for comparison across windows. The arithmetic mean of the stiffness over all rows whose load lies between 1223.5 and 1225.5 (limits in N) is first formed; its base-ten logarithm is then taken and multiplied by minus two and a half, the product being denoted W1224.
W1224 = -5.92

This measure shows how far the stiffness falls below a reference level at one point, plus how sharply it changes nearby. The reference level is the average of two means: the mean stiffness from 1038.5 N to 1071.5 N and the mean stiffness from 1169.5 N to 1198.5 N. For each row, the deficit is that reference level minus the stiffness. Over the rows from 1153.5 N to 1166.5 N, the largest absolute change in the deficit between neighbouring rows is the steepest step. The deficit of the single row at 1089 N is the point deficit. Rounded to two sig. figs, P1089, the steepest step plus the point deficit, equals 54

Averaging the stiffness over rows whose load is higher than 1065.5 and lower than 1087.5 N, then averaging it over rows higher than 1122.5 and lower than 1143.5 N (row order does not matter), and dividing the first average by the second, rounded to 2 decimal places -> 0.90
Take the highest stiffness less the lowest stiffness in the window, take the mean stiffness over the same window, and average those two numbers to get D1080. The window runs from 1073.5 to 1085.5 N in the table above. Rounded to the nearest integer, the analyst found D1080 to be 88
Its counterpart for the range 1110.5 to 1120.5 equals 95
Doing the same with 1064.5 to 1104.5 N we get 91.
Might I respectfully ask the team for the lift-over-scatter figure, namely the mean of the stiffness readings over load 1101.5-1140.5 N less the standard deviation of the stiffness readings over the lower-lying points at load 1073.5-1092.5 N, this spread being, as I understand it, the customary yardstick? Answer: 151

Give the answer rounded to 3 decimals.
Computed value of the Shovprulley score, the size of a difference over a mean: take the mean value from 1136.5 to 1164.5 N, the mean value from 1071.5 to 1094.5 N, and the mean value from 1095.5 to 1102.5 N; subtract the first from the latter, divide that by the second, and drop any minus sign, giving 0.185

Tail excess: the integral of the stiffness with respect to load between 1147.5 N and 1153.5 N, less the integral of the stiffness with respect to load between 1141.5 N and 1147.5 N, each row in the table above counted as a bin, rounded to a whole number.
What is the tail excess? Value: -23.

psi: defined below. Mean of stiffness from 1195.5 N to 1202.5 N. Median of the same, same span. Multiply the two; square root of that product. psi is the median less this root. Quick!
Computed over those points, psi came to -1.1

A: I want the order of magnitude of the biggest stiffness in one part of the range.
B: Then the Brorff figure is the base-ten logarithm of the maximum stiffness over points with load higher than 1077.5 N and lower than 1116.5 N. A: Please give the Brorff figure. 2.25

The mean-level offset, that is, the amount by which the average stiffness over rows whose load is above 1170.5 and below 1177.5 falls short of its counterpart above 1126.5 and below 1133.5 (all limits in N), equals -72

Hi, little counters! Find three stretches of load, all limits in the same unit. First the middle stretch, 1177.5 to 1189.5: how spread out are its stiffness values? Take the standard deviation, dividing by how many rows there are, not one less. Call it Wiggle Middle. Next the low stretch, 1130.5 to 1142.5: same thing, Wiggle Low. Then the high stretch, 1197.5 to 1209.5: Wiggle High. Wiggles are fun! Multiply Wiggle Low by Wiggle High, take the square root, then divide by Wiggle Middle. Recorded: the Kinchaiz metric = 0.89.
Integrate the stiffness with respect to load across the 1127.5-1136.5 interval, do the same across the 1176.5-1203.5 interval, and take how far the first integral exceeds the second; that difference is -3840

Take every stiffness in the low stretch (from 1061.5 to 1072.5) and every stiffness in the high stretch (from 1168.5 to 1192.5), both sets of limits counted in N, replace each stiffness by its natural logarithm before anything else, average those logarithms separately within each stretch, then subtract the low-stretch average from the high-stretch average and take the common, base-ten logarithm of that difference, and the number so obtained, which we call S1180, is -0.35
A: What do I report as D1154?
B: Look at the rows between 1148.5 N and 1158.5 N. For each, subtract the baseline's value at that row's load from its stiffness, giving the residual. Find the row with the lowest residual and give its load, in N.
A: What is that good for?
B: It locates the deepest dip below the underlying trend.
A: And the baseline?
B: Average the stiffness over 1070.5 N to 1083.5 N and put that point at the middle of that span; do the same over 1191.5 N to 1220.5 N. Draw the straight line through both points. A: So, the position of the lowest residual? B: 1151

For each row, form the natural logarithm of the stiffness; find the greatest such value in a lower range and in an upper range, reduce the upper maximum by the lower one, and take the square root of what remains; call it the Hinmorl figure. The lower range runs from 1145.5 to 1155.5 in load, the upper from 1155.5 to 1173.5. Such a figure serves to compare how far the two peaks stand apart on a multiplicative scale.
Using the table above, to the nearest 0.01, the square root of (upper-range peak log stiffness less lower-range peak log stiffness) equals 0.52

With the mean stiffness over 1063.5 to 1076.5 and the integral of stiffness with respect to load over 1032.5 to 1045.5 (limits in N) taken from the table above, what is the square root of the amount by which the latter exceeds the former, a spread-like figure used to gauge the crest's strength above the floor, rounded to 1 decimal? 40.1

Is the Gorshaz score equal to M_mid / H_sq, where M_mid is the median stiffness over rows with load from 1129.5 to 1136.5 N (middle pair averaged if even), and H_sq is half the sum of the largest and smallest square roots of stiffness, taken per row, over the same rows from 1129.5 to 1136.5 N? 12.6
